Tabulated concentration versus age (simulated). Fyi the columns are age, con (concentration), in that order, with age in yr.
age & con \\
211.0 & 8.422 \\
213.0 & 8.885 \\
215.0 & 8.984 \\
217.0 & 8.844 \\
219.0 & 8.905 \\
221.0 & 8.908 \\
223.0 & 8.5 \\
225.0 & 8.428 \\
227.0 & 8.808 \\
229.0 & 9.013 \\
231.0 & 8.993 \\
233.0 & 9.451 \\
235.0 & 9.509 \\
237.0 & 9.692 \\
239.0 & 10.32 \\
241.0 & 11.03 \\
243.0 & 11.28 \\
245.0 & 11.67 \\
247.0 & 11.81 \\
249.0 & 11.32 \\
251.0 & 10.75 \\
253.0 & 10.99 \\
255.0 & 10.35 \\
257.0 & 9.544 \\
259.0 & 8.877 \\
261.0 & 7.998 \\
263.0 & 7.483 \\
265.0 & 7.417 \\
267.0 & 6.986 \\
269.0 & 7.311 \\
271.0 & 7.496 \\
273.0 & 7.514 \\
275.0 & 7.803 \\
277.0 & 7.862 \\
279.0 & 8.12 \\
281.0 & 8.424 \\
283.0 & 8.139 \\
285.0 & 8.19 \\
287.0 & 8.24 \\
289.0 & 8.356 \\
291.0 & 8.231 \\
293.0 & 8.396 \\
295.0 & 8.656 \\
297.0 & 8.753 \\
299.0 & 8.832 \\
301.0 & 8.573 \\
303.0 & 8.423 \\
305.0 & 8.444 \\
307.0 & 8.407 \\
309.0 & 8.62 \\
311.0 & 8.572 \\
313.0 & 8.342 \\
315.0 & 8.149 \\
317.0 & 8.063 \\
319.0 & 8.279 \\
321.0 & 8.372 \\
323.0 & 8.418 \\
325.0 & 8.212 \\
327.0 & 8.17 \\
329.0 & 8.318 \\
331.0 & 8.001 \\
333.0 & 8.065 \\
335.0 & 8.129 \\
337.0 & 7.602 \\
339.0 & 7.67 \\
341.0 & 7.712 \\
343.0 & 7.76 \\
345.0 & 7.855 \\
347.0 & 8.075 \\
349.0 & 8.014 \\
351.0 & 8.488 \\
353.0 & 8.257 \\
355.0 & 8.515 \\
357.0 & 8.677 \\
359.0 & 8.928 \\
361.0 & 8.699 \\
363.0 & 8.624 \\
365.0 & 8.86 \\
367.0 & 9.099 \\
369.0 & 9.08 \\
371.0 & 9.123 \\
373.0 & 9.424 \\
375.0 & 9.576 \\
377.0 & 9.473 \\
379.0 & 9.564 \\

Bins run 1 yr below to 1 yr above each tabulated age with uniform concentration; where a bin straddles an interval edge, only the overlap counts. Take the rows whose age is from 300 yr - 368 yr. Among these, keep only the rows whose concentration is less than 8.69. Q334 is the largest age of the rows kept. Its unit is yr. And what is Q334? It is 363.0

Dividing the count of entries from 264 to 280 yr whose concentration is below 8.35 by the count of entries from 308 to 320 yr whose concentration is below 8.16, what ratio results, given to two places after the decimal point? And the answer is 4.00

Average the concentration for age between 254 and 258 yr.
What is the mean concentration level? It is 9.9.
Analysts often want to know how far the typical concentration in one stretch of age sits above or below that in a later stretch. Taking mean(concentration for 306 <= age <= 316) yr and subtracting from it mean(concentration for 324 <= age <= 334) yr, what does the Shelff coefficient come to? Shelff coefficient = 0.3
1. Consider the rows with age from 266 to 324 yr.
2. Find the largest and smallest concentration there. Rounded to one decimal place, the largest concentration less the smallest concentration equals 1.8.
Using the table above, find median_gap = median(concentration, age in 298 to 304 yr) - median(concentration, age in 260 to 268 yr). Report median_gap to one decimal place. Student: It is 1.1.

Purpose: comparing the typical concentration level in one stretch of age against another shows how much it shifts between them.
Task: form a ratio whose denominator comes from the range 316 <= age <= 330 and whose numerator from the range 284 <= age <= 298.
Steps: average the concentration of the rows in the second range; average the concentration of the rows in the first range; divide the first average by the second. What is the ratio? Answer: 1.02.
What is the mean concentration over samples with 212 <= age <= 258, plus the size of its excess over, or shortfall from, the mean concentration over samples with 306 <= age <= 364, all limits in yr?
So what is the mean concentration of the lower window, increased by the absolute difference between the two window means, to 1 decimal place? 11.4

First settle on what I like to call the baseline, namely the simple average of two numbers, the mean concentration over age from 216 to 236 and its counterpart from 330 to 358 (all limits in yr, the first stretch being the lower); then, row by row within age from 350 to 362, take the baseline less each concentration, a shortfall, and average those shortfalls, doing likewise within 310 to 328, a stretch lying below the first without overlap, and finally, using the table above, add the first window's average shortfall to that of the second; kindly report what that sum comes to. 0.1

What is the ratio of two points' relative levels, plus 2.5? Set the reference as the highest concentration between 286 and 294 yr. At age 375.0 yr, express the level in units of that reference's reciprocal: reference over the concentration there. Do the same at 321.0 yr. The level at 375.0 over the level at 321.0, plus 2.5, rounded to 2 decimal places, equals 3.37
